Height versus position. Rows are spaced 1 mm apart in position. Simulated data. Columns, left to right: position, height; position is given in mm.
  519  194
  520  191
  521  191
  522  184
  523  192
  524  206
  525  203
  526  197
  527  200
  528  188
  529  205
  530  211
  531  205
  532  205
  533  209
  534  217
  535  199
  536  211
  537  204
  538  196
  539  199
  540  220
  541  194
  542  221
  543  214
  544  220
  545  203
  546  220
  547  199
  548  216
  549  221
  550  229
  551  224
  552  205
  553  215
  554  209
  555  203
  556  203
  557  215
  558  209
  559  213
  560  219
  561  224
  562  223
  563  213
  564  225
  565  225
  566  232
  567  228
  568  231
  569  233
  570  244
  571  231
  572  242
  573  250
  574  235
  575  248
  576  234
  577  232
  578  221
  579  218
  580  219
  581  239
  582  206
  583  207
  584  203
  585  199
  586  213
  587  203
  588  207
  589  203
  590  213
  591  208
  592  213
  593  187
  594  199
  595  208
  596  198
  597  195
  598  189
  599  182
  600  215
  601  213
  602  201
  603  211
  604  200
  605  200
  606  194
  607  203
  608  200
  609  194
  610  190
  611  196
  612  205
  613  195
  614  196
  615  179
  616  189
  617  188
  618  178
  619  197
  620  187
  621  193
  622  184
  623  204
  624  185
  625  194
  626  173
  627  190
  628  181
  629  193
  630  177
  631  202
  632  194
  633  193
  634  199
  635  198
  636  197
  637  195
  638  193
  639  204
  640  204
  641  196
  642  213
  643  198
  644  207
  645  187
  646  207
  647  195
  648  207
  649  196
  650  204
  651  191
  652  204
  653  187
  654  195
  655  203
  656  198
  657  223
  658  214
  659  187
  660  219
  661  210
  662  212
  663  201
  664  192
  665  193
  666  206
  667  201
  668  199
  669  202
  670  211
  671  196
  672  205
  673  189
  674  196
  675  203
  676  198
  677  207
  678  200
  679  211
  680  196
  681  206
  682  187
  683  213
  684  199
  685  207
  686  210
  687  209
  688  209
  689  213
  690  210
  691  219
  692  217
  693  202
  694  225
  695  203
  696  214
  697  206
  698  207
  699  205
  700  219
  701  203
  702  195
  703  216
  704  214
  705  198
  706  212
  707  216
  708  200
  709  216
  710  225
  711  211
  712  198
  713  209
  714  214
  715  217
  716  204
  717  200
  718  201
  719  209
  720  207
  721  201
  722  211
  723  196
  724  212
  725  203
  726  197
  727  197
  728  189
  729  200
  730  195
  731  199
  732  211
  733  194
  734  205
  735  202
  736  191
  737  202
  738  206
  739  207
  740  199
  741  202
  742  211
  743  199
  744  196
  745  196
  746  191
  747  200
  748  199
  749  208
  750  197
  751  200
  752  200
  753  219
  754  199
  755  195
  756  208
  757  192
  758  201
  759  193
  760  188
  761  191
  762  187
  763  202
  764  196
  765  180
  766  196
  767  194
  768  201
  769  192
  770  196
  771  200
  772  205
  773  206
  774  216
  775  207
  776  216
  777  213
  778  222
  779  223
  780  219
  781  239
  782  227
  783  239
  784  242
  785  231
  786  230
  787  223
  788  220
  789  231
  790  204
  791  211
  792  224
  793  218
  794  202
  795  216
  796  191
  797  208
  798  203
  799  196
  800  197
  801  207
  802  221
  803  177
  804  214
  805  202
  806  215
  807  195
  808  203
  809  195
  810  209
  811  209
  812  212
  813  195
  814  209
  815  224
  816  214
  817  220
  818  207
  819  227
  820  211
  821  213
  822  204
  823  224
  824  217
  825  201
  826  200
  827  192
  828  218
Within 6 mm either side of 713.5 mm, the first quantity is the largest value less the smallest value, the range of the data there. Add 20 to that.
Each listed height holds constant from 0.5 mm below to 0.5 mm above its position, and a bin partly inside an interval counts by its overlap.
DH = 47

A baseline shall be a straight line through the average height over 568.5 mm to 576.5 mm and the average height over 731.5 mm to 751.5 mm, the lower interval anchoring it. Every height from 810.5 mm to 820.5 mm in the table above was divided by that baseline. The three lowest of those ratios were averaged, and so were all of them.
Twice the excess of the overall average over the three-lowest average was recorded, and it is 0.104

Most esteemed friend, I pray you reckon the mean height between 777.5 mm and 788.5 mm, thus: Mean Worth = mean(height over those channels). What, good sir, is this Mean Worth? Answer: 229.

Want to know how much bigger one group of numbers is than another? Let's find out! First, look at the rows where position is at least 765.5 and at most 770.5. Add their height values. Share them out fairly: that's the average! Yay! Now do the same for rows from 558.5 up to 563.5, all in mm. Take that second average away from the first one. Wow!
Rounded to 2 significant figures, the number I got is -23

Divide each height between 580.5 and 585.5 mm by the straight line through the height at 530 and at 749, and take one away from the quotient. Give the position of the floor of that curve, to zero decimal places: 585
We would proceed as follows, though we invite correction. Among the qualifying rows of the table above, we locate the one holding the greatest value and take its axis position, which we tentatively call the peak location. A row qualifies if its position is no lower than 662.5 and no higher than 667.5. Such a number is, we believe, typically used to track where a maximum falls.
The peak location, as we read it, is 666 mm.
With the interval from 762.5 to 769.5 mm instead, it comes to 763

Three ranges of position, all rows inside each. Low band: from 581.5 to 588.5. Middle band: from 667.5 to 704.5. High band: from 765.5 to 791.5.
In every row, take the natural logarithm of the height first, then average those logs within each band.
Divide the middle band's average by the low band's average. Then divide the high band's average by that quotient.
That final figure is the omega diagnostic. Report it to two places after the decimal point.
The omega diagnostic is 5.37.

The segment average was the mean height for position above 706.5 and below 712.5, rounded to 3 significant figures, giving 211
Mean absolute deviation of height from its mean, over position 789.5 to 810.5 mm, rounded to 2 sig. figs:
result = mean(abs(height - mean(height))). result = 8.7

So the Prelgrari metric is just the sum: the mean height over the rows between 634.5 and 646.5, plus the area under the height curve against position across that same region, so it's 2599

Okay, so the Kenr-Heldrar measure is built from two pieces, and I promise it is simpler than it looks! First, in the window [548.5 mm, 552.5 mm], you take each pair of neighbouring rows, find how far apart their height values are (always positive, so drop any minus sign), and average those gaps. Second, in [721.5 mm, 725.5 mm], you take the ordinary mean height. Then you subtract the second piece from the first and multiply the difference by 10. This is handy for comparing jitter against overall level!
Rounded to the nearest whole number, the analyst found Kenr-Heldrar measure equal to -1948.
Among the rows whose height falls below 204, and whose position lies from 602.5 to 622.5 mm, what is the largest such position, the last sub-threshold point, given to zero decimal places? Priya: 622 mm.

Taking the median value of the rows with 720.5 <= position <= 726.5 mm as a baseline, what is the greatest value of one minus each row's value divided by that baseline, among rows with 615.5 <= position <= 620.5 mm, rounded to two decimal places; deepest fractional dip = 0.12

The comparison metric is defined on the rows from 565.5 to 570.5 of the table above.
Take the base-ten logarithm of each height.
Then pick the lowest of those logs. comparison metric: 2.36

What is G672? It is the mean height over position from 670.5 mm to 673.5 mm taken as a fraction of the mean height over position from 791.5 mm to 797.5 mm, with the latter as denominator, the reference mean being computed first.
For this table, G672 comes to 0.94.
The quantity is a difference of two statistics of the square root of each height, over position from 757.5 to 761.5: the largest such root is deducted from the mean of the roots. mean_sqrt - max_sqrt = -0.28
